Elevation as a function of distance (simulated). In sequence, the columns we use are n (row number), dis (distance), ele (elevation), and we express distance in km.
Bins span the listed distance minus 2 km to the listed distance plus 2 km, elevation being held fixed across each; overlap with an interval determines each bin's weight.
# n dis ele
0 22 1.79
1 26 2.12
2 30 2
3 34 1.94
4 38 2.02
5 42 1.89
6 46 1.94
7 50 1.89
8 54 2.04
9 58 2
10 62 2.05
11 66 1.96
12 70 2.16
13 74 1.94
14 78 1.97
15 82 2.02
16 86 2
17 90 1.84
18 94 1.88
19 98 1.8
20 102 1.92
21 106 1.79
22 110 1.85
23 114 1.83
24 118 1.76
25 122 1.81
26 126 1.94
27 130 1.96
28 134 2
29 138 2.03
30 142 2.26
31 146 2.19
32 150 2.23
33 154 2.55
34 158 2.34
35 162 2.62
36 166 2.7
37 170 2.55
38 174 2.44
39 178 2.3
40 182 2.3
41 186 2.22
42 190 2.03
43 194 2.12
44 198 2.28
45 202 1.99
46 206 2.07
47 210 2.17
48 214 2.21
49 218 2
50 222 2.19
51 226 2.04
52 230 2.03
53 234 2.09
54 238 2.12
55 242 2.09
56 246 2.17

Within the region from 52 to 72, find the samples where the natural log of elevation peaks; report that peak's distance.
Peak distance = 70 km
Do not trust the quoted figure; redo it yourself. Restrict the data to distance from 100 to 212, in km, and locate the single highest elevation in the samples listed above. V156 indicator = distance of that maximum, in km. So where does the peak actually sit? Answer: 166 km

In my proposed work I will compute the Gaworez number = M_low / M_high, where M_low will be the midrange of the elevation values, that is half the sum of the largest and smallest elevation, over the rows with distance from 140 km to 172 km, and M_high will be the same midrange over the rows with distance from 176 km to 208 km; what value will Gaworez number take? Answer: 1.14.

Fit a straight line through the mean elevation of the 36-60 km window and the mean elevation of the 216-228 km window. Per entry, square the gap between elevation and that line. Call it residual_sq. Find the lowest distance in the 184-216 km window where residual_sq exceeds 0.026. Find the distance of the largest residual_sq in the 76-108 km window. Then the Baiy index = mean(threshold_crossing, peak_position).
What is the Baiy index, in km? 146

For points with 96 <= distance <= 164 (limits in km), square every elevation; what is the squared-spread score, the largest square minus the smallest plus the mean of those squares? 8.0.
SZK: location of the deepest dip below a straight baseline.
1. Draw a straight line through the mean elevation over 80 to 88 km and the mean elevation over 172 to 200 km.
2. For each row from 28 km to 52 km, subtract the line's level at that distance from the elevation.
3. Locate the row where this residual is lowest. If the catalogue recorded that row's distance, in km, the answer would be 50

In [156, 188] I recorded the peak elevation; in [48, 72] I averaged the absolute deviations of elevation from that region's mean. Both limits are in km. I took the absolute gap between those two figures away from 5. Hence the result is 2.4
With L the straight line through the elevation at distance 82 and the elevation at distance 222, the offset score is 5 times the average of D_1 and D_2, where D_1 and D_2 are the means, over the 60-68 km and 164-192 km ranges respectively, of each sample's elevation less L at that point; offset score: 0.6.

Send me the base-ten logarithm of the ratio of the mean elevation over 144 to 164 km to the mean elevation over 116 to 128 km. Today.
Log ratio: 0.11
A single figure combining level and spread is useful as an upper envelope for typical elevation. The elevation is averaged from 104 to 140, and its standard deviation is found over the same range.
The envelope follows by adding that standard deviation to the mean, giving 1.98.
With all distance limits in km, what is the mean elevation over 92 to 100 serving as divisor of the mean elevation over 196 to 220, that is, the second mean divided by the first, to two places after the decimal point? 1.15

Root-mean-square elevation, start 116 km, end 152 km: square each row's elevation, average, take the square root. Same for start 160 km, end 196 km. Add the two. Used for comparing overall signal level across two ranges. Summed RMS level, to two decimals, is 4.40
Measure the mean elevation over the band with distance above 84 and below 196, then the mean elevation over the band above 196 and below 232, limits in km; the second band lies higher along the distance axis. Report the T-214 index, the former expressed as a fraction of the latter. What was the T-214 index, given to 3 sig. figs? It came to 1.00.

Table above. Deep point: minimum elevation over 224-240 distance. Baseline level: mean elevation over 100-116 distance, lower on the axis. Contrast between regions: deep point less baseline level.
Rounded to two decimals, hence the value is 0.18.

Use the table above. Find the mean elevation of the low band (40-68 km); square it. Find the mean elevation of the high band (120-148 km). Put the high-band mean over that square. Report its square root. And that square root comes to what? 0.72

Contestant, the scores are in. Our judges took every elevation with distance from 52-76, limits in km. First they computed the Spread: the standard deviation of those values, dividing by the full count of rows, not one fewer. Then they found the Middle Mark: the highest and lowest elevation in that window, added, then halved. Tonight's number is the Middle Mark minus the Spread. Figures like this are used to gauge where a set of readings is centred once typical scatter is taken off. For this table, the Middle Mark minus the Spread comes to 1.98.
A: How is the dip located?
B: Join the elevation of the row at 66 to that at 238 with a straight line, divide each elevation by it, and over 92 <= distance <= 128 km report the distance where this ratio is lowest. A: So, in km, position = 118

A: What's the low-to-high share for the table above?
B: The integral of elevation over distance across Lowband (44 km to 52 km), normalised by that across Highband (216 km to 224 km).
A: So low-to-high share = 0.91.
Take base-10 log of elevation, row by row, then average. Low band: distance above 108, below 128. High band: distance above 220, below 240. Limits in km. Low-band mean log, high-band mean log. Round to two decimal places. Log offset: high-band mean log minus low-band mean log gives 0.06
